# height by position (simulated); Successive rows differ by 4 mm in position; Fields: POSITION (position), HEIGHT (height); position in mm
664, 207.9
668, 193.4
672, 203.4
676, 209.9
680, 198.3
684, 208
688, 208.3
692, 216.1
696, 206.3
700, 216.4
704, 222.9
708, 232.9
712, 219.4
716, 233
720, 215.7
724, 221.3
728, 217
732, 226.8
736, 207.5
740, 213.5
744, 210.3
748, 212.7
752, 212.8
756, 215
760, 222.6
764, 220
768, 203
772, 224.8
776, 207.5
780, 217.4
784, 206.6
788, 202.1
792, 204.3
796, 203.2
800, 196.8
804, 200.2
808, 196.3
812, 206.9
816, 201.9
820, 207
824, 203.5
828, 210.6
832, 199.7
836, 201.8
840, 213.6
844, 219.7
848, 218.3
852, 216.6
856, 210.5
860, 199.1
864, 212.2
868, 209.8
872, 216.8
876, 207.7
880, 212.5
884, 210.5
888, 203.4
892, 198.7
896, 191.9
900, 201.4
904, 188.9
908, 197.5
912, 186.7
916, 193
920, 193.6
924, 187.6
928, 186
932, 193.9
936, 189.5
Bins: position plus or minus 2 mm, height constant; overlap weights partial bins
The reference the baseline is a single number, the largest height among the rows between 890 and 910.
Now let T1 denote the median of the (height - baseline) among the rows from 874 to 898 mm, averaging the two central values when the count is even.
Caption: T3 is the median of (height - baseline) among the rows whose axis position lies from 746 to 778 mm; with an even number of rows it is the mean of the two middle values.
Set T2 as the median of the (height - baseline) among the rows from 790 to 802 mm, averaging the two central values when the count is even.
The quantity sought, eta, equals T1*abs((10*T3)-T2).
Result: 511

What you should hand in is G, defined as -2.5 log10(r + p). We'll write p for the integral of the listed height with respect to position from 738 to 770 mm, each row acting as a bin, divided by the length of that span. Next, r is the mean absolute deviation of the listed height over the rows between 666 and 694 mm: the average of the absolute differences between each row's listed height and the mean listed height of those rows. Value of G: -5.85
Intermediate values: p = 213.7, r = 6.0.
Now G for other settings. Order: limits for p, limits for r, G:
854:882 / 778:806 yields -5.83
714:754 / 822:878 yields -5.87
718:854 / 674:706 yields -5.84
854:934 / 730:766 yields -5.78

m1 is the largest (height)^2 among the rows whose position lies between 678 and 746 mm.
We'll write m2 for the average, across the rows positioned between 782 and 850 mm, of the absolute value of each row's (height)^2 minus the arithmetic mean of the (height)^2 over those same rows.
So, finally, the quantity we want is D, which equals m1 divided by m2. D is 25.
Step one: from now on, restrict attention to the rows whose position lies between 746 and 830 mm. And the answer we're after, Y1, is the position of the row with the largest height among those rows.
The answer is 772 mm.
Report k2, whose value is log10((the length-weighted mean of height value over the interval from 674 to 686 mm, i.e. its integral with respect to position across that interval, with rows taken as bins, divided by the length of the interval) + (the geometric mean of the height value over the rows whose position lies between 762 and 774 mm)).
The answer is 2.62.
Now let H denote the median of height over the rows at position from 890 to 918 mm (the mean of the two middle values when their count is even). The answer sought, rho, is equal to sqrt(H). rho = 13.9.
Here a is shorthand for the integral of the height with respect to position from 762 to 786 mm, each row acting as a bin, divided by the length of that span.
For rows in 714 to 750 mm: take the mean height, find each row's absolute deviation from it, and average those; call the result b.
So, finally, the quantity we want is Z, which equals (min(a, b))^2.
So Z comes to 40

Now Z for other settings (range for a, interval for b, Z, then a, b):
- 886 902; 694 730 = 39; 199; 6.2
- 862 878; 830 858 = 41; 212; 6.4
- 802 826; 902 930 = 13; 203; 3.6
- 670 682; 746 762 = 12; 204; 3.4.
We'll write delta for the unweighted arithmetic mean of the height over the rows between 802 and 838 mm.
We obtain 203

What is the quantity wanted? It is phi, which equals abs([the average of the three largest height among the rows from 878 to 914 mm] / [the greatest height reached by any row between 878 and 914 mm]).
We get 0.983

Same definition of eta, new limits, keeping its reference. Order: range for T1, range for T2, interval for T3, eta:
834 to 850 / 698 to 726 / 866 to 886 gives 1035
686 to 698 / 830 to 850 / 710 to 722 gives 1158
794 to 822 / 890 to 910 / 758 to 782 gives 88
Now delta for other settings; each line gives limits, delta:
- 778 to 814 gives 204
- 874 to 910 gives 201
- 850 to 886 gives 211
